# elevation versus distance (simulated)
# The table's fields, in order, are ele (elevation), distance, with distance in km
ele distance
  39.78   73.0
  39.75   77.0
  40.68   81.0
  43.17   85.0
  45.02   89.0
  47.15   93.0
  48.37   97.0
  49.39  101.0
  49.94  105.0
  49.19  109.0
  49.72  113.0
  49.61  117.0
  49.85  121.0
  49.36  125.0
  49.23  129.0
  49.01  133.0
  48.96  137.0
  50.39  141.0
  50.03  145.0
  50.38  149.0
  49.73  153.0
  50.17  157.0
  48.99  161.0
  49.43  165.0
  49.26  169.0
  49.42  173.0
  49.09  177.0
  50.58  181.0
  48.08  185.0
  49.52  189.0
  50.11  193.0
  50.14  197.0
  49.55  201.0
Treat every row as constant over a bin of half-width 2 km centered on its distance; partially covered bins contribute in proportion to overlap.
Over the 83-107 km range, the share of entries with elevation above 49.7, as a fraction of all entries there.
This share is 0.2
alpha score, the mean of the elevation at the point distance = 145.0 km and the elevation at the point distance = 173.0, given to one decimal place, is 49.7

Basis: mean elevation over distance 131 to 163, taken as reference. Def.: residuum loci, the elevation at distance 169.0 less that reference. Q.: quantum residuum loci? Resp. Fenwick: -0.45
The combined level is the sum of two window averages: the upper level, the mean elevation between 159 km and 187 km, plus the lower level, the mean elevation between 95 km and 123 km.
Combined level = 98.7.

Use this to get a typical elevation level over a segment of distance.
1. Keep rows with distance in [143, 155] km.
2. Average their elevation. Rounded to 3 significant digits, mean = 50.0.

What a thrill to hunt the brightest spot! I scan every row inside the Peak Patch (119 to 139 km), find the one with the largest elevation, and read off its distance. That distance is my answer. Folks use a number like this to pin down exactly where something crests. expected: 121.0 km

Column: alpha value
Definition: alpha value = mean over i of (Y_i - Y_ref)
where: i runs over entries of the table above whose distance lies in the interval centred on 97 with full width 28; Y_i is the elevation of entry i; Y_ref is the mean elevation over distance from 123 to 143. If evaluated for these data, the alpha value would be -1.9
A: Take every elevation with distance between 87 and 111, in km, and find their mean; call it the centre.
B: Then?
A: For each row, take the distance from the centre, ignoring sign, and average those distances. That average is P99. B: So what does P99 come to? 1.4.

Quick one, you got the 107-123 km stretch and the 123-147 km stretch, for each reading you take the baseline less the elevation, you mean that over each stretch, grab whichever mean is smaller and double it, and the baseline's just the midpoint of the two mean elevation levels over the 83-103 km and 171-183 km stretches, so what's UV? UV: -2.87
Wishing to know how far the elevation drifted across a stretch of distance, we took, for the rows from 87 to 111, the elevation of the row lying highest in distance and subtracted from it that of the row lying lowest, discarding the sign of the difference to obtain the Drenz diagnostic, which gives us 4.2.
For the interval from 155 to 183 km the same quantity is 0.4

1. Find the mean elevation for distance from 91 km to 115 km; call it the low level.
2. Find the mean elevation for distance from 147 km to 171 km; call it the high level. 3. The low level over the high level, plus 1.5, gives 2.49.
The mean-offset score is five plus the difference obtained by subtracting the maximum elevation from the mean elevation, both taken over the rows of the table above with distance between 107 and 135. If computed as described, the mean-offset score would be 4.6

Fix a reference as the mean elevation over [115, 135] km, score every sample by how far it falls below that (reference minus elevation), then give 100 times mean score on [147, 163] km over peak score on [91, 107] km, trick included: -18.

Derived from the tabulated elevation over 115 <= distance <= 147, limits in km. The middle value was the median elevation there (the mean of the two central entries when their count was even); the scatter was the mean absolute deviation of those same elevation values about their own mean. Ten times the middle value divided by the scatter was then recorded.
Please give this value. 1192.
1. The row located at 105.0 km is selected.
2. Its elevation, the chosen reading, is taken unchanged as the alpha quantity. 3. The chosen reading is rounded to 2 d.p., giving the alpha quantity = 49.94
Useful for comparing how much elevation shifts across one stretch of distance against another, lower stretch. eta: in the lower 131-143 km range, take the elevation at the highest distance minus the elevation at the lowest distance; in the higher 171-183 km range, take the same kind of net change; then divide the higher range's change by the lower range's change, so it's 0.84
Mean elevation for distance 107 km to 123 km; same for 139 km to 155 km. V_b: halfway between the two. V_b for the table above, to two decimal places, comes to 49.86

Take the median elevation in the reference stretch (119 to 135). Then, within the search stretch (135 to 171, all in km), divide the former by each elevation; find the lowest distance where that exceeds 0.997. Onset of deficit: 137.0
